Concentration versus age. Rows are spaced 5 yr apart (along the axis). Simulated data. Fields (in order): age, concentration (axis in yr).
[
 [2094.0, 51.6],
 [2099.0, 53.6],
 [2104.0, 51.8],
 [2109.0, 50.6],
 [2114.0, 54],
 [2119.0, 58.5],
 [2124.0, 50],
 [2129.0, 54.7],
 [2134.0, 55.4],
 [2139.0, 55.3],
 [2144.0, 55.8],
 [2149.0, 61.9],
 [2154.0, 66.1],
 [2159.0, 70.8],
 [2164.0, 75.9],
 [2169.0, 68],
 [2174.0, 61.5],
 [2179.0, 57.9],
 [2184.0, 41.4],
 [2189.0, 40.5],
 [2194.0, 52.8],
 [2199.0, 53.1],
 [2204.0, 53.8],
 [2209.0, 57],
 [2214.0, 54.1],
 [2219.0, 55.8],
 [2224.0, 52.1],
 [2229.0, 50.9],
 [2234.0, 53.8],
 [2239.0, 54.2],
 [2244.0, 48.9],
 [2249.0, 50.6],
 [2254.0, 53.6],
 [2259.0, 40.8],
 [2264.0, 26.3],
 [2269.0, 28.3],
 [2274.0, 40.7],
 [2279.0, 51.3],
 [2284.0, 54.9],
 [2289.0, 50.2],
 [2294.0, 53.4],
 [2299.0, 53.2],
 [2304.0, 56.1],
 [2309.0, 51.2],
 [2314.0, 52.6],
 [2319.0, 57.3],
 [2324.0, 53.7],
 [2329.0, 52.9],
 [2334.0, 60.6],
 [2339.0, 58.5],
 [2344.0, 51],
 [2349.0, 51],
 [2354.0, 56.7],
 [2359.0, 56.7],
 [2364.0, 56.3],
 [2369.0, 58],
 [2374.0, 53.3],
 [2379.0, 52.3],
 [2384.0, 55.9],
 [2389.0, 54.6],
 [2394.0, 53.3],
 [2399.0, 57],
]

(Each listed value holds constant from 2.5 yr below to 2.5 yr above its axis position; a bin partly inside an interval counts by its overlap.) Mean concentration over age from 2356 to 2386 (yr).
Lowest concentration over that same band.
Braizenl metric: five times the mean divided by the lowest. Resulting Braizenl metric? 5.30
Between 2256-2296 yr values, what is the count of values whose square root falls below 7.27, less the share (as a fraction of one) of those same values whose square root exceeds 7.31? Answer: 5.9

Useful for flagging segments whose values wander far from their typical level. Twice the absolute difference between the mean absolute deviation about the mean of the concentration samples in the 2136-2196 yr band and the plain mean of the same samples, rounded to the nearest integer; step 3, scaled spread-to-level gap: 101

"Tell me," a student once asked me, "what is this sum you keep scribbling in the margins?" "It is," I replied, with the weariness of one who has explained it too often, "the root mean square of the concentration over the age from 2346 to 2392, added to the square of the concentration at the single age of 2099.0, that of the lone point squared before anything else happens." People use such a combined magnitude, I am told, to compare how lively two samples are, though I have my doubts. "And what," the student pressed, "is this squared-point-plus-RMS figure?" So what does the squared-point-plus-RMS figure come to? 2928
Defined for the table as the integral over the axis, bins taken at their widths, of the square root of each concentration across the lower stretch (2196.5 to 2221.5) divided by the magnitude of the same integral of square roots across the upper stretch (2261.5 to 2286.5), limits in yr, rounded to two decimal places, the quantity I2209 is 1.18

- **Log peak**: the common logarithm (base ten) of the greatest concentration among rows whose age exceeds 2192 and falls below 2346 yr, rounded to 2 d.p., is 1.78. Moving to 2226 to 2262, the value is 1.73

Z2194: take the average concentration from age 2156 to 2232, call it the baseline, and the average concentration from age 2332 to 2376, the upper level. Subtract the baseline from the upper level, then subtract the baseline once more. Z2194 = -57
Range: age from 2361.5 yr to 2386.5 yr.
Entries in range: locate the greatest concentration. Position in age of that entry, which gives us 2369.0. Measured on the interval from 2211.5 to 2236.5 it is 2219.0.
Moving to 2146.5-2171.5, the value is 2164.0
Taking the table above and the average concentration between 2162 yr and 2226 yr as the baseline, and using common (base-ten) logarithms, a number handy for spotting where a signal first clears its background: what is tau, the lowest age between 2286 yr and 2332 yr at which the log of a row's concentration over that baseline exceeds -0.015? 2304.0 yr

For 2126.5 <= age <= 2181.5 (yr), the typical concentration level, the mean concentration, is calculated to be 62.1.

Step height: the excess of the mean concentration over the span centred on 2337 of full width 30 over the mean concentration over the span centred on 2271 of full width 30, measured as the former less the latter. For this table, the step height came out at 14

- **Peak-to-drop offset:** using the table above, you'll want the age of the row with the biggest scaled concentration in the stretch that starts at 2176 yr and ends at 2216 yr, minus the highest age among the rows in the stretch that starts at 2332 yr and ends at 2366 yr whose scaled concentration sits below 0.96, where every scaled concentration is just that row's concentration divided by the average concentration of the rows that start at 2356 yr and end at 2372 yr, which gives -170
